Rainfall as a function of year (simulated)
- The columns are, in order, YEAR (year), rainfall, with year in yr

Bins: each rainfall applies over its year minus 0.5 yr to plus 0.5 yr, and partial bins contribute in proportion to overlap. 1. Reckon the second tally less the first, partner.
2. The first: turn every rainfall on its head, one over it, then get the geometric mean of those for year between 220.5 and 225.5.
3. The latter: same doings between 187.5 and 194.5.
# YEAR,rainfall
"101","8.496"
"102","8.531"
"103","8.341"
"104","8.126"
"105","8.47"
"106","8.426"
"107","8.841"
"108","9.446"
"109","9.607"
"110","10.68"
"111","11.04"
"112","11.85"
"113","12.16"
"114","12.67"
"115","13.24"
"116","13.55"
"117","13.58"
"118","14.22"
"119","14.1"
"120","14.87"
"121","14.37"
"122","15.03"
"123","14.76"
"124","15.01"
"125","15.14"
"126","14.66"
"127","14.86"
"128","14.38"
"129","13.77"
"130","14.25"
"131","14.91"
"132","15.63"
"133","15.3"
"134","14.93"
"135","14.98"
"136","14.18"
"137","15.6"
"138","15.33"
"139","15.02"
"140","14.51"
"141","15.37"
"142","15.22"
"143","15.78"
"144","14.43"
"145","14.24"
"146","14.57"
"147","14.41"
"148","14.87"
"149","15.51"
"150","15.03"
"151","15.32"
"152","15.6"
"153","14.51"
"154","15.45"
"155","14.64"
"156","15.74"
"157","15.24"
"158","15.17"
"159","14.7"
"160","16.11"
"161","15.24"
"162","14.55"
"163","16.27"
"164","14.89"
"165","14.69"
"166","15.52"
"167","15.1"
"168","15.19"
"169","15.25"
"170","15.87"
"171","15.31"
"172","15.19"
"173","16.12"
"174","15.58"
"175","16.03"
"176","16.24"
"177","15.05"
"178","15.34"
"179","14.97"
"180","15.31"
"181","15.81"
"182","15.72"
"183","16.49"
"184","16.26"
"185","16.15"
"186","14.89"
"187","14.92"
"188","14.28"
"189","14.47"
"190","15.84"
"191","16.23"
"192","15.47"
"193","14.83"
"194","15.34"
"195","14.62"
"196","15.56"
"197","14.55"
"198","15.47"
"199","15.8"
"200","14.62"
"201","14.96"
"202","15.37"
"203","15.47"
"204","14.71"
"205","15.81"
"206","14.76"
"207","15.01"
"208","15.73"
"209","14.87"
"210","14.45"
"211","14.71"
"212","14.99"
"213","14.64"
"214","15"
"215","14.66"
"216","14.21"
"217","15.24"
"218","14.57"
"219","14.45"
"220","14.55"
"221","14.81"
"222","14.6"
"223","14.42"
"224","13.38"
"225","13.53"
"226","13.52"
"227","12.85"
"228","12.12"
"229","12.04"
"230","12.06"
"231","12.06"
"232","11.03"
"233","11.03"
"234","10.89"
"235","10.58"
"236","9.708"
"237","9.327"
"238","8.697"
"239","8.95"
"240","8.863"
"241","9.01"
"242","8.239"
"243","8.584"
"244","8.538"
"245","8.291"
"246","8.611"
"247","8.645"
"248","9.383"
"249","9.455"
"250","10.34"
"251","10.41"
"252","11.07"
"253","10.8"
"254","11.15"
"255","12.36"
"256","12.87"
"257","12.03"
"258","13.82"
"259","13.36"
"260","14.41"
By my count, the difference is -0.0049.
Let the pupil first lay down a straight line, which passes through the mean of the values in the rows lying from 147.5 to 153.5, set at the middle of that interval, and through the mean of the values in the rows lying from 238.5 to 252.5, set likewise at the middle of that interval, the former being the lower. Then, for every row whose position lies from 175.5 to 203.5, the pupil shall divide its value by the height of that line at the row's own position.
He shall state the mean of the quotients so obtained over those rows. 1.21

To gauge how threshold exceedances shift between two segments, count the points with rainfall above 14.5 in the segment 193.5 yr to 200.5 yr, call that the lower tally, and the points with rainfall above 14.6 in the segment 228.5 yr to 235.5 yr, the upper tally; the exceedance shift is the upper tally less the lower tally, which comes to -7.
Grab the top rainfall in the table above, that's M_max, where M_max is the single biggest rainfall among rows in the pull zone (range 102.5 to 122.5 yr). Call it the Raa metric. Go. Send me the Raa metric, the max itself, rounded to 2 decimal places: 15.03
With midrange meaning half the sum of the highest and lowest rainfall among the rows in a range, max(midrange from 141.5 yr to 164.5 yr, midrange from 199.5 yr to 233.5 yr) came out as 15.3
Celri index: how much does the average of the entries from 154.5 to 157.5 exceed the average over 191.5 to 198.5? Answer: 0.1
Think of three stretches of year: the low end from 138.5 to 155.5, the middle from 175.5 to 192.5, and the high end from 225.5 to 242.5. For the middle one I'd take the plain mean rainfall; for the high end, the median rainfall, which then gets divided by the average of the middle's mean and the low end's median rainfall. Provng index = 0.71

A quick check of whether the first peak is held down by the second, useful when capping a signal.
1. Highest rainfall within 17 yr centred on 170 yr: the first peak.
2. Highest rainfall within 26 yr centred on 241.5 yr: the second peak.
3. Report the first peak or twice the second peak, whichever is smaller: 16.3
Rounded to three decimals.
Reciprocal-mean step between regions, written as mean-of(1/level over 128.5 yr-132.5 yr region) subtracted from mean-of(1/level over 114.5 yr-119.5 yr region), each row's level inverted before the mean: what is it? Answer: 0.004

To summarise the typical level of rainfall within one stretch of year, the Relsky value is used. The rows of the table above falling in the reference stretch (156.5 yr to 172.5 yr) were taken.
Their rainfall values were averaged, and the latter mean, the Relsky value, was 15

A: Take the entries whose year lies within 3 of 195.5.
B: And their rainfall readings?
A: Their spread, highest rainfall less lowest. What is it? 1.0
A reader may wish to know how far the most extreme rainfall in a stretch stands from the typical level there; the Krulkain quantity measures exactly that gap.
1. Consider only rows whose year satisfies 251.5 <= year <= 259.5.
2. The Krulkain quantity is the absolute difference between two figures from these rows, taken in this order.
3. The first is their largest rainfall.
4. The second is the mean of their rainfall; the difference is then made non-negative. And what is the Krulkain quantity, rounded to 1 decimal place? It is 1.6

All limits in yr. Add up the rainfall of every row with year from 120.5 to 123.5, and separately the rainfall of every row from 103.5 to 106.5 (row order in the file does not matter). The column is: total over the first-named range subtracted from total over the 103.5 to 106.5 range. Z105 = -19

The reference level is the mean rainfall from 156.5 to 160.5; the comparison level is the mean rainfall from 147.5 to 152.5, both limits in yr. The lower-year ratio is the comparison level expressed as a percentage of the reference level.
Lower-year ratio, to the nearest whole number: 100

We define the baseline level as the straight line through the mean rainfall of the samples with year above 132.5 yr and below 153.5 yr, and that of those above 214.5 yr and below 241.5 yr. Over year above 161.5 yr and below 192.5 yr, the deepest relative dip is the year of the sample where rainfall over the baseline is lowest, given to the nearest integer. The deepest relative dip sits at 162 yr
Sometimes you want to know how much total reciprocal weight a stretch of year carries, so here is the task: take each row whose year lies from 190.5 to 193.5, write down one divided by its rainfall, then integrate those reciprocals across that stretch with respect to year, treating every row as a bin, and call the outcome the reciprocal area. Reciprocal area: 0.19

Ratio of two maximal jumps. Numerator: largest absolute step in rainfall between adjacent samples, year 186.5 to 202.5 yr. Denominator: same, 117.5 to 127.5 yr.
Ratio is 1.8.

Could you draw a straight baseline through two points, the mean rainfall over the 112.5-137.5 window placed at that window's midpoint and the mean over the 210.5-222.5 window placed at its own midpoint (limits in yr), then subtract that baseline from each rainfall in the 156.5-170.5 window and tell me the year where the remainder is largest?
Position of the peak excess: 163 yr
